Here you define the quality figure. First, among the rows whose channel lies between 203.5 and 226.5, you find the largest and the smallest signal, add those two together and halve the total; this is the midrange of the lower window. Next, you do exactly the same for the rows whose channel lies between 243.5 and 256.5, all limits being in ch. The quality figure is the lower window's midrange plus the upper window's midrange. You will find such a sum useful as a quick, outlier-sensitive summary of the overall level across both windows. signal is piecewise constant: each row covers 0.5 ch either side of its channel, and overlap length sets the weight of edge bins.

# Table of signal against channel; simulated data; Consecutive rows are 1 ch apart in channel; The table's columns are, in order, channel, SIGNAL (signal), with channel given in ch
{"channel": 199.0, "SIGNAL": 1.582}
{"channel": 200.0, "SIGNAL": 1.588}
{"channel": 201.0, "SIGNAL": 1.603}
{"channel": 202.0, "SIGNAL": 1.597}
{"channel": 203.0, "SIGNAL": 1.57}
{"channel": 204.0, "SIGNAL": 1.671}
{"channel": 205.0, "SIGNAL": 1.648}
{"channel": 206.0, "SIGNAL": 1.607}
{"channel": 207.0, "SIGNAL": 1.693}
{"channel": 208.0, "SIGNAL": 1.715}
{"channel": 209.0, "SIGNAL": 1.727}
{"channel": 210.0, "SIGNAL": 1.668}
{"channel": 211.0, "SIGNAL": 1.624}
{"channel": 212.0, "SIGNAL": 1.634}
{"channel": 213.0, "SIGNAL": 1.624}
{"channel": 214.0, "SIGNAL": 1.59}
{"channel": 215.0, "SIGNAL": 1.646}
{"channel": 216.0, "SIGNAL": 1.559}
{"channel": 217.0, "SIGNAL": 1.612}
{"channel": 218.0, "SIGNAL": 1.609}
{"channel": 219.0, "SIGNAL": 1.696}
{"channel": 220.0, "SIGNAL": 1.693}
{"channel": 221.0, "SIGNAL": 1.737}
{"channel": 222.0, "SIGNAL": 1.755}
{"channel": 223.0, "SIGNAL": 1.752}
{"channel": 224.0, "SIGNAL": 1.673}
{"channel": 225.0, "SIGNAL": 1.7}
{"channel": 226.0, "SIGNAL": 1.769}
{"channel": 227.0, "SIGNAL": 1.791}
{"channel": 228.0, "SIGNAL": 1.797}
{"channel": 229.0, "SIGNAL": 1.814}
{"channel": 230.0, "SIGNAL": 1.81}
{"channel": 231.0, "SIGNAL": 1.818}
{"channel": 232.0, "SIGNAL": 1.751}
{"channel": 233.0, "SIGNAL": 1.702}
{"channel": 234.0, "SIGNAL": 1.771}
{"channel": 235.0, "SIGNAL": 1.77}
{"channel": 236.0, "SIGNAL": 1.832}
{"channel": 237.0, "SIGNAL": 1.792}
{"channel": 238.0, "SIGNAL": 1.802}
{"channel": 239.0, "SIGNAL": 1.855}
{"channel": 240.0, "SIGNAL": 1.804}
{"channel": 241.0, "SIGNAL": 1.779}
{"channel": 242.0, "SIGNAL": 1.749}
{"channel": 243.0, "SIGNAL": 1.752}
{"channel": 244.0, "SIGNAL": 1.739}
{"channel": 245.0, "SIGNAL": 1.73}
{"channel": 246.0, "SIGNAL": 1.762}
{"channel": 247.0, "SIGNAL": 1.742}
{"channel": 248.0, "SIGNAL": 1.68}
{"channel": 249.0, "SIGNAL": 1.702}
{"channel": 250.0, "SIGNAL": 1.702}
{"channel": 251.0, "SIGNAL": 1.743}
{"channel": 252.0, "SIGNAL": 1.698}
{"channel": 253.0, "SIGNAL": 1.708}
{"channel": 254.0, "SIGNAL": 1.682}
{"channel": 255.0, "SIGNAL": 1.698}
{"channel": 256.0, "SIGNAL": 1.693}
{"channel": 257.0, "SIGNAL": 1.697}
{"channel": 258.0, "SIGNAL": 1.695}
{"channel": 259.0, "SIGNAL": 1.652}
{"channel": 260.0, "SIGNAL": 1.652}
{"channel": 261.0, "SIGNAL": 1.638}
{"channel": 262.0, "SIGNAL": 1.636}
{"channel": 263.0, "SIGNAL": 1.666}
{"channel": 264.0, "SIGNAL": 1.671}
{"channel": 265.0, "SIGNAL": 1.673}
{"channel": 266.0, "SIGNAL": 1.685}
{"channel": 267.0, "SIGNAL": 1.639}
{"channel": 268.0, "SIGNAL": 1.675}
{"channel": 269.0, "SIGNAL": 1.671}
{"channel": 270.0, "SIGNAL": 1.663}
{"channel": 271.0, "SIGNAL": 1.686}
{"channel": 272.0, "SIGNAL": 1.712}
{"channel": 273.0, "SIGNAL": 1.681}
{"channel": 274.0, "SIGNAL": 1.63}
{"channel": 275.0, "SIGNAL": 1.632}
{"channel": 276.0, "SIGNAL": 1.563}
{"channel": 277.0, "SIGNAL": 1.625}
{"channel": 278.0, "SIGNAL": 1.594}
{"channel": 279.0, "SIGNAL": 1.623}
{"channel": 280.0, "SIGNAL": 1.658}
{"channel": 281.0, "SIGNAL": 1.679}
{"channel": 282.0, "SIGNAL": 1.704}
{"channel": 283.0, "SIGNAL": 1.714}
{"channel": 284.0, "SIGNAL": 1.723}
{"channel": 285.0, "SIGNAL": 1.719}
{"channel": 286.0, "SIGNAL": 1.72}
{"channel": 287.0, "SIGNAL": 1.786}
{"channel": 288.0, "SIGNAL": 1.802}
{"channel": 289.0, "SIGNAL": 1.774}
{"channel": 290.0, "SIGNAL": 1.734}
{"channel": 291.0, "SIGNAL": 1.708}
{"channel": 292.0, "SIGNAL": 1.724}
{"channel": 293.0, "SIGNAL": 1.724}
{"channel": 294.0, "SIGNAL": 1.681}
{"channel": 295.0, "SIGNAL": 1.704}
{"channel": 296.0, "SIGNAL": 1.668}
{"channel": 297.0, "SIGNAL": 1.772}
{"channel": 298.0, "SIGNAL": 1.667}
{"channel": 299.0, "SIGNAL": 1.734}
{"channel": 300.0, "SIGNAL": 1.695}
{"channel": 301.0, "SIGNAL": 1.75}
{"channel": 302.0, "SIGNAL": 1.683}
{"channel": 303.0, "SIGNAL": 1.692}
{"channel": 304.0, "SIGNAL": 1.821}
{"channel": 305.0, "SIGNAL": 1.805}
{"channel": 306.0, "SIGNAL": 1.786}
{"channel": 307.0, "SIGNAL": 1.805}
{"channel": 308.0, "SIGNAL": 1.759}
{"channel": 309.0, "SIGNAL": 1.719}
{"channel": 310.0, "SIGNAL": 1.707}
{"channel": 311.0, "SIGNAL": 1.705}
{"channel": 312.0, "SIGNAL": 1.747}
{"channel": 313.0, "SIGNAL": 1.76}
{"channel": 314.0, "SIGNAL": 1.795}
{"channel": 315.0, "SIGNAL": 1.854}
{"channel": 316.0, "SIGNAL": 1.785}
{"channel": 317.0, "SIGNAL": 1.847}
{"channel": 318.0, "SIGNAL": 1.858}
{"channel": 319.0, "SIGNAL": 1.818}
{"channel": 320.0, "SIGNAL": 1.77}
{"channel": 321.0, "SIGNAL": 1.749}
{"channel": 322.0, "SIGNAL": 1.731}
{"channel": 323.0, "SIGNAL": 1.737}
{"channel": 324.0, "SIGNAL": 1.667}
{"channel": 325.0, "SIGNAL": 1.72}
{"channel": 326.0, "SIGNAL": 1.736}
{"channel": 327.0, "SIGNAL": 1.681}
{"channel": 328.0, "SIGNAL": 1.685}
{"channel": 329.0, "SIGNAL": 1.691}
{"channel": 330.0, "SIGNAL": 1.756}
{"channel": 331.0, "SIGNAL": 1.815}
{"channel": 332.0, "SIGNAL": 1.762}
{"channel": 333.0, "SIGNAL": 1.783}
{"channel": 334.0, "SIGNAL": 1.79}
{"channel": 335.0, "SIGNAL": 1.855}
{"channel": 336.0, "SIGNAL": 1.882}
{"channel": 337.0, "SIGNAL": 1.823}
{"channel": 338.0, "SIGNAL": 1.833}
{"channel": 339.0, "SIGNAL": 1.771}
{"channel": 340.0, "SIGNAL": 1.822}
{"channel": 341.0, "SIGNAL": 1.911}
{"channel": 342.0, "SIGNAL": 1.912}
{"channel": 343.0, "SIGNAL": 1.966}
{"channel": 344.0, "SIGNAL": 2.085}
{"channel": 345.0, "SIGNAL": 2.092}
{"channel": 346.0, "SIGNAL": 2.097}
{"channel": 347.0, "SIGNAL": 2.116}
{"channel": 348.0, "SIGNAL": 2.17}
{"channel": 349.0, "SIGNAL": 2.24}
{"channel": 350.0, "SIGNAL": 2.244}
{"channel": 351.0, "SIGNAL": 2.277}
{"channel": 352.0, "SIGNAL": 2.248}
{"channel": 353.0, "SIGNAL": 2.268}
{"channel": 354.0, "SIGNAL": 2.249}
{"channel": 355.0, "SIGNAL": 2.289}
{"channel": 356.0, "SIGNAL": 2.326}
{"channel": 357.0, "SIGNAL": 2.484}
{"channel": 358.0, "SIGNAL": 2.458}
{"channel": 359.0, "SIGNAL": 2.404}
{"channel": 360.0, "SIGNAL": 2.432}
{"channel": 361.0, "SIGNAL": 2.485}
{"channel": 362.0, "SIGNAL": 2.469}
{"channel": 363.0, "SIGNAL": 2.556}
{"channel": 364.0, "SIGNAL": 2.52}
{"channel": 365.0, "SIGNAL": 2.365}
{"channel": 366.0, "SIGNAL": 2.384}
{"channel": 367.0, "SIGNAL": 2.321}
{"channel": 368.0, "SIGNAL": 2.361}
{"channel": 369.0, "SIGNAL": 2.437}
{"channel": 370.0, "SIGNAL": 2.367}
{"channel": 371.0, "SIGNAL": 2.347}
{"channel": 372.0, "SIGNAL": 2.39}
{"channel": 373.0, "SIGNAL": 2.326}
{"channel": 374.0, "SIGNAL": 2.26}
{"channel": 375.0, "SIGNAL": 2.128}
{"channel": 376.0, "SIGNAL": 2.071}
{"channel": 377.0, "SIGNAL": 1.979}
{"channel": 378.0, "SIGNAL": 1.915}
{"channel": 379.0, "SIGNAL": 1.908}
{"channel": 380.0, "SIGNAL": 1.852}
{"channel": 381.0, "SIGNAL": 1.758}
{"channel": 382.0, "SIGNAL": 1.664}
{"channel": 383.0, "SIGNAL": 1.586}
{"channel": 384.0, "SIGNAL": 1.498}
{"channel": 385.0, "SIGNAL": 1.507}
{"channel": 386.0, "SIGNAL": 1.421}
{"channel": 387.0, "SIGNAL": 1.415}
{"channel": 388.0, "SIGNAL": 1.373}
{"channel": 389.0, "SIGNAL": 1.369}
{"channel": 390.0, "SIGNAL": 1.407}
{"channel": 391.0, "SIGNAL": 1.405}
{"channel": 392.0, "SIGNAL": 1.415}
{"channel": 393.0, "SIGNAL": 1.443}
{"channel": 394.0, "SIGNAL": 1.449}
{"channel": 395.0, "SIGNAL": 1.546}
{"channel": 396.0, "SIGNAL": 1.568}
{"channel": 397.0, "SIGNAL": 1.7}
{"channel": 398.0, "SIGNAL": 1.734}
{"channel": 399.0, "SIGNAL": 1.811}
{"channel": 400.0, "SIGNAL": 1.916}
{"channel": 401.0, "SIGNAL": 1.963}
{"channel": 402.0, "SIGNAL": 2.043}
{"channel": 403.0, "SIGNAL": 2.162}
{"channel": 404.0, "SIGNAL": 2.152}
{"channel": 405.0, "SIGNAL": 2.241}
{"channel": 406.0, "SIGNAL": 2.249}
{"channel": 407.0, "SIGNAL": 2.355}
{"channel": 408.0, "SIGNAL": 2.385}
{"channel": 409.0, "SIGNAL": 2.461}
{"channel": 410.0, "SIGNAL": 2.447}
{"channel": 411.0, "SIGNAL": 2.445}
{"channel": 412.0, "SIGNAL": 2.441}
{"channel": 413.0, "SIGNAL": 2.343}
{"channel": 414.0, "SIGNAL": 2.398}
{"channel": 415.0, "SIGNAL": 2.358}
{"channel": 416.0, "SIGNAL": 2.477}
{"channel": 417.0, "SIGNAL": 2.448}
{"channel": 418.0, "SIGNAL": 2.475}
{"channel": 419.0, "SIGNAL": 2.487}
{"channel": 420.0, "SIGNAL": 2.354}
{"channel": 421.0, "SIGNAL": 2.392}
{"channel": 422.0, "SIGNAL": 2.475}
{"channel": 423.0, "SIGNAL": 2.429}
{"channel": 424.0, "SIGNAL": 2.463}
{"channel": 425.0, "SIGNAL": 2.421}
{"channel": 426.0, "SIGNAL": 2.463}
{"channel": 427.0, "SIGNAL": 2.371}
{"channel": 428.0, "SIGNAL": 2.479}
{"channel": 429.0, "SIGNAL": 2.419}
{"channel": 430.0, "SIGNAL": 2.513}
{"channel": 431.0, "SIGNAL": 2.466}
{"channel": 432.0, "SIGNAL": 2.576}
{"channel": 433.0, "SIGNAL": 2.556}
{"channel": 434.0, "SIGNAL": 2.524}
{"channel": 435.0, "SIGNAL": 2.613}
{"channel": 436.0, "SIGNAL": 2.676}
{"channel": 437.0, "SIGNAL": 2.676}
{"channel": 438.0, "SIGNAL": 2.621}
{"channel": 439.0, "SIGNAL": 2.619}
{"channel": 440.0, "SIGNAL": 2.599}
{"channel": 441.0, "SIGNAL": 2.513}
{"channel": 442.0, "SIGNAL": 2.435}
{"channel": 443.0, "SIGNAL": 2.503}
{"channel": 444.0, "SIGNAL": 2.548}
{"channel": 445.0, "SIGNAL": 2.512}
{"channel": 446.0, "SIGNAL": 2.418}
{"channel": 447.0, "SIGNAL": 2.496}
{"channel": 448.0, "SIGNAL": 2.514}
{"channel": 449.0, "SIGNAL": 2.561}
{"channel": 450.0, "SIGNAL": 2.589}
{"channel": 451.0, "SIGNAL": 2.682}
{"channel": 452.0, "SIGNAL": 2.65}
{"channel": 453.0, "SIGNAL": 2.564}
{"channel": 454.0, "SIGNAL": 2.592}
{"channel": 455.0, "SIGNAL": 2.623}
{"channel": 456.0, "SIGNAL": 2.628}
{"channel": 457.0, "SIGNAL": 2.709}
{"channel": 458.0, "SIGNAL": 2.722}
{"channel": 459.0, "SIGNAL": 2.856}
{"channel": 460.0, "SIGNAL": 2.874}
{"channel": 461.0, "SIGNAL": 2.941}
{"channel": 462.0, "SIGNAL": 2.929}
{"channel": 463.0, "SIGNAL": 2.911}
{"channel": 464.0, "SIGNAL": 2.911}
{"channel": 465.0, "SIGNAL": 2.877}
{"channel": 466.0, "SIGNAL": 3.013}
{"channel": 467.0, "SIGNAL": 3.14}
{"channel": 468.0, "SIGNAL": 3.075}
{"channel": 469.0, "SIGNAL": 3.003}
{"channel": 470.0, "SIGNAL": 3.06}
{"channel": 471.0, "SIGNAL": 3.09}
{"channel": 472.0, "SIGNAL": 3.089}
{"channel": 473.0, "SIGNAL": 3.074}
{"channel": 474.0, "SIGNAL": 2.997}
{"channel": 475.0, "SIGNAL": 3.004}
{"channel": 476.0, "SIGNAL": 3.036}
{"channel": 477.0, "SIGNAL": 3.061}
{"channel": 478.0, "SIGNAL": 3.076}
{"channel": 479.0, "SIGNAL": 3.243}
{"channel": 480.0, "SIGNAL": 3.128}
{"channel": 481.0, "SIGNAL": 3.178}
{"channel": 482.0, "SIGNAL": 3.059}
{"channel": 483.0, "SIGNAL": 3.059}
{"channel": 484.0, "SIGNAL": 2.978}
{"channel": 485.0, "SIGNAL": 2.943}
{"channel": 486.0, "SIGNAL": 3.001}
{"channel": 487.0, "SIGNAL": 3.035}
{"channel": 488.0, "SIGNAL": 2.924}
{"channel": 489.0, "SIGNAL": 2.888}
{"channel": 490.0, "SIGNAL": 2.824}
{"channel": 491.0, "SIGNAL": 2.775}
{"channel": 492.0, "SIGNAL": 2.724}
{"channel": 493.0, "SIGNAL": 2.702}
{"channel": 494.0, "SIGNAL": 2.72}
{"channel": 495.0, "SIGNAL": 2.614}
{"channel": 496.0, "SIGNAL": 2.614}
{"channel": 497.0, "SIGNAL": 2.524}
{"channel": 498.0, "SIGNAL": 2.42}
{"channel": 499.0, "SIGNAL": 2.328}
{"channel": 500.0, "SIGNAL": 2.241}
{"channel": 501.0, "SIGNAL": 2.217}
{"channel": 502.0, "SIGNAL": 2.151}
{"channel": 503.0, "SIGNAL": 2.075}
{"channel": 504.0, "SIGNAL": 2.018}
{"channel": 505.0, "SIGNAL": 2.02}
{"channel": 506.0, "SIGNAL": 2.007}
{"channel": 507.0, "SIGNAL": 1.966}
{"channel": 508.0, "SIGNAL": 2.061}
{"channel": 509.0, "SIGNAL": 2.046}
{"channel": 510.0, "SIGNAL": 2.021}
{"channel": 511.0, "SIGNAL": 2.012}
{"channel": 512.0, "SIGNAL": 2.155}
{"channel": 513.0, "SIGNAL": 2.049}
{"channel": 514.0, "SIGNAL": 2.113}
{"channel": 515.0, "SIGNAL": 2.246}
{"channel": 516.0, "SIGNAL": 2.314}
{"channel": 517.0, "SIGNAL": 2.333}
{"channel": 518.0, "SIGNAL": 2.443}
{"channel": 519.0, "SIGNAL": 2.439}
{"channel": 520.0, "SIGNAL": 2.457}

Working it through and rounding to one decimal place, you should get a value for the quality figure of 3.4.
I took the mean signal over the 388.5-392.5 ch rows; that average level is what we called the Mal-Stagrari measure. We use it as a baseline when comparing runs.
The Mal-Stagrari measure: 1.4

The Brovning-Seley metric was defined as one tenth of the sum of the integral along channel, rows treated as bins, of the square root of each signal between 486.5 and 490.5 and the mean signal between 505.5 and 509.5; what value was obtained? 0.89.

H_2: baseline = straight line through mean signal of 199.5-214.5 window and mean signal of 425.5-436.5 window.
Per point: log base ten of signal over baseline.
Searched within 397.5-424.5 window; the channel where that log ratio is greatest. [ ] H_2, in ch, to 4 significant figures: 409.0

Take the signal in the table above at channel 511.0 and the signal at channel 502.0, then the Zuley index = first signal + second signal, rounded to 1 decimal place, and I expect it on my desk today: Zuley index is 4.2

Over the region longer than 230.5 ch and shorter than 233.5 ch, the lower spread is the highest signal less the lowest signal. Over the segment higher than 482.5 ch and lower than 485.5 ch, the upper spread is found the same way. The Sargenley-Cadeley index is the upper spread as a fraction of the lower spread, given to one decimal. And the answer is 1.0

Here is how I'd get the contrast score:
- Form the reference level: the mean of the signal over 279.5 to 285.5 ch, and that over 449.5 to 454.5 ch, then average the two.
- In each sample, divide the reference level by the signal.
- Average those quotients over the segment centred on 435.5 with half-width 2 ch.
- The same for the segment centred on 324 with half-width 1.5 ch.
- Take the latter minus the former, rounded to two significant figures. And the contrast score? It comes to 0.44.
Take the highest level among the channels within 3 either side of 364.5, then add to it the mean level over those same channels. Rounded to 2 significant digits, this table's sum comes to 5.0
